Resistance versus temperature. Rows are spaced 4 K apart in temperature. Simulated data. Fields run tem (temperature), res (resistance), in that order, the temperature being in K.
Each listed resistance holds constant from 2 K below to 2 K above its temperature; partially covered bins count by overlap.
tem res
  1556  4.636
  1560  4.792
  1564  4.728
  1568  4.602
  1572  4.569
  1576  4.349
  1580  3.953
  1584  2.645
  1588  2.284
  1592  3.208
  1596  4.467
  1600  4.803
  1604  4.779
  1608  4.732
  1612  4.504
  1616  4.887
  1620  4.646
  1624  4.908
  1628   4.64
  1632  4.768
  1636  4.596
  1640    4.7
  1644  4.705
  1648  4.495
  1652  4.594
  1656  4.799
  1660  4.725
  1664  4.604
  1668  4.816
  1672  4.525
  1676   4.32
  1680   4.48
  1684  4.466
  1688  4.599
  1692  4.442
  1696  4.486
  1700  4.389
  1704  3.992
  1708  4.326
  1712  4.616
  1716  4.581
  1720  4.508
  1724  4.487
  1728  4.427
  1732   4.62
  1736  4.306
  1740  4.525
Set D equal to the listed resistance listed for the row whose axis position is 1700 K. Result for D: 4.389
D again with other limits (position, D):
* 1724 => 4.487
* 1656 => 4.799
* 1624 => 4.908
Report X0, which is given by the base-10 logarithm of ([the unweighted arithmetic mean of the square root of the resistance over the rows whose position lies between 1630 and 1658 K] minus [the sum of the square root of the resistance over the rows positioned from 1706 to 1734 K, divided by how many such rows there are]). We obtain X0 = -1.4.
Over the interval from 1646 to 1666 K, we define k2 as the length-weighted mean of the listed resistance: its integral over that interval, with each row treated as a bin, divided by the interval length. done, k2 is 4.64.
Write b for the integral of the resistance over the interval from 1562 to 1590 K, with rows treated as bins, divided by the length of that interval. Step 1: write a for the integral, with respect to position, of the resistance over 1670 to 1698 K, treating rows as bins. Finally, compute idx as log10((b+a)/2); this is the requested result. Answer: 1.81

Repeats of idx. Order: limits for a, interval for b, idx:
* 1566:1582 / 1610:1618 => 1.57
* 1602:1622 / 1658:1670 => 1.69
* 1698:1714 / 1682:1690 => 1.57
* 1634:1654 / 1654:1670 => 1.69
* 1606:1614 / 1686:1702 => 1.32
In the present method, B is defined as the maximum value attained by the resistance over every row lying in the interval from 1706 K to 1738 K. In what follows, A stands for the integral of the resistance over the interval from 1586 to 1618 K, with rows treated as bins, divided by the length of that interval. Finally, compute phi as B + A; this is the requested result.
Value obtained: 8.8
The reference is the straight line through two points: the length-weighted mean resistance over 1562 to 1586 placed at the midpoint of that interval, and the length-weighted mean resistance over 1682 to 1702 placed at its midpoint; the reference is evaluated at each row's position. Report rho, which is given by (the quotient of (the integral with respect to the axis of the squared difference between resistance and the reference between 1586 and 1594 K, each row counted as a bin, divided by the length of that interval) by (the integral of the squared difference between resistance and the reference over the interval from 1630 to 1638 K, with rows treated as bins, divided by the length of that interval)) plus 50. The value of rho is 65.7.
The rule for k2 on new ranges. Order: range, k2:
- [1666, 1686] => 4.52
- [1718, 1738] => 4.47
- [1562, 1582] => 4.44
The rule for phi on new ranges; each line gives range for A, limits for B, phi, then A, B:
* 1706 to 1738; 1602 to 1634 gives 9.4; 4.48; 4.908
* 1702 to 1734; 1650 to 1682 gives 9.3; 4.44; 4.816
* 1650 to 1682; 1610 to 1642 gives 9.5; 4.61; 4.908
